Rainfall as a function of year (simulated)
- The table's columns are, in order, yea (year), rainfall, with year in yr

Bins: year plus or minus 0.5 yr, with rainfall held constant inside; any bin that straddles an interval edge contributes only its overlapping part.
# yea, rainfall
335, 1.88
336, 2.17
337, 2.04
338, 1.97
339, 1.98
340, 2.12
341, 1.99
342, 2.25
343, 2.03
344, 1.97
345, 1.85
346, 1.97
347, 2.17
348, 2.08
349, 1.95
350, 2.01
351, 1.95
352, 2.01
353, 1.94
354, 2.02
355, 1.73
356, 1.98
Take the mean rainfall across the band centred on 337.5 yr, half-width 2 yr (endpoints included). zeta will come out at 2.04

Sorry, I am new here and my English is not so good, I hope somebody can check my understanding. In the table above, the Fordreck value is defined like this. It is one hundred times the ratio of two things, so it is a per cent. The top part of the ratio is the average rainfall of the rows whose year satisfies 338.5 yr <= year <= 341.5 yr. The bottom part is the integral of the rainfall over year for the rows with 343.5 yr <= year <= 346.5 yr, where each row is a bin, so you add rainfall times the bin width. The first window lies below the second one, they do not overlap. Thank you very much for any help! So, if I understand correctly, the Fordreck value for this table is 35.1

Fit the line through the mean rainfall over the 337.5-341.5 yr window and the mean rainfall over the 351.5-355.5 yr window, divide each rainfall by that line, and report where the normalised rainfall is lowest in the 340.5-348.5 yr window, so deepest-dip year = 345 yr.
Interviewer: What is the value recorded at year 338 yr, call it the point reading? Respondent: 1.97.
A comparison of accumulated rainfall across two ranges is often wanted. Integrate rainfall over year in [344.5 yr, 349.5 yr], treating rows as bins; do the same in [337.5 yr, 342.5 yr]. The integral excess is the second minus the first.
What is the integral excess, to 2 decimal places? 0.29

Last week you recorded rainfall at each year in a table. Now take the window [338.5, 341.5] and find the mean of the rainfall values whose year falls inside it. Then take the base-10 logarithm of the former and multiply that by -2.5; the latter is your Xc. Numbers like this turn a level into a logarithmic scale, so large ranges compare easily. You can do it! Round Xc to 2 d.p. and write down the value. -0.77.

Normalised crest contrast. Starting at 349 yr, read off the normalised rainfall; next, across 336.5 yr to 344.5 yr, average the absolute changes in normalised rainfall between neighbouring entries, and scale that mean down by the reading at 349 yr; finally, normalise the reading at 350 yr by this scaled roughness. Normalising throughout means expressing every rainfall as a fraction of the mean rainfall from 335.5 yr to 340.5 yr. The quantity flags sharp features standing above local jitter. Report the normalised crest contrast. 15.0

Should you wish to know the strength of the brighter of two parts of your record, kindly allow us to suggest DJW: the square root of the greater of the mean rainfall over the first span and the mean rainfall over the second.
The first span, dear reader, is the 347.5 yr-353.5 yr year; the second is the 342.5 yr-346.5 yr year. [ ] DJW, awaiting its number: 1.411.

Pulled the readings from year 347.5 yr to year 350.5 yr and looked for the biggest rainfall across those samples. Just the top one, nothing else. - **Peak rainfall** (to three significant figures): 2.08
